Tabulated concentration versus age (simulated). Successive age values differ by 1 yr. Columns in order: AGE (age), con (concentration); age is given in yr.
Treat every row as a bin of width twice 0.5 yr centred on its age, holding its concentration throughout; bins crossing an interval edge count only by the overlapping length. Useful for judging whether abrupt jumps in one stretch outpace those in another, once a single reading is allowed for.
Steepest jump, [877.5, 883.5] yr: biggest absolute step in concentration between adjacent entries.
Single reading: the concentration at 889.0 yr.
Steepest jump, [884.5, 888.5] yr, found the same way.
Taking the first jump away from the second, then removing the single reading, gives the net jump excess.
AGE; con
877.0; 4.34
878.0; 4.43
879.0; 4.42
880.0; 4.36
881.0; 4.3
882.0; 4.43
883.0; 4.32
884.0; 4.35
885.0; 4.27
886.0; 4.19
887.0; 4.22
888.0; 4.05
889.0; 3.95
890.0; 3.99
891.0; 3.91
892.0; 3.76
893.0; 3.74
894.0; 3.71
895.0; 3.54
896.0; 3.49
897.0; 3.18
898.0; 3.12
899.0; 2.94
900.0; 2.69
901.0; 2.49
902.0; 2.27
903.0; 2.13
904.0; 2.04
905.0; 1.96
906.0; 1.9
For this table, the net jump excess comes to -3.91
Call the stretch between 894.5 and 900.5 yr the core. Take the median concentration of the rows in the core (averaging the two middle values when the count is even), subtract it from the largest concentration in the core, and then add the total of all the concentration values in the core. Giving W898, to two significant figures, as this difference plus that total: 19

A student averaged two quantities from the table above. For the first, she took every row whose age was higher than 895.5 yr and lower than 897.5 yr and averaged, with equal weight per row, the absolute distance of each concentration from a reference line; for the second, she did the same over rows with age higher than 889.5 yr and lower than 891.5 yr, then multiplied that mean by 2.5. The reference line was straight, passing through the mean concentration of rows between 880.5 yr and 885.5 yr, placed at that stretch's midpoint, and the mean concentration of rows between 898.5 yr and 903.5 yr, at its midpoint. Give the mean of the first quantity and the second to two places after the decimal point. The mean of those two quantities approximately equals 0.66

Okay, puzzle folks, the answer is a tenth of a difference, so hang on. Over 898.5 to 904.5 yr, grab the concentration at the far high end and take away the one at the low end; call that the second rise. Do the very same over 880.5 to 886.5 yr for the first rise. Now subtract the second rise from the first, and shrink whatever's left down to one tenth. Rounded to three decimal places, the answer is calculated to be 0.079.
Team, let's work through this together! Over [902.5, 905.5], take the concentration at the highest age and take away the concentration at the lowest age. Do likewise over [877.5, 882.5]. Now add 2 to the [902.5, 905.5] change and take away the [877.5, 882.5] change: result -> 1.8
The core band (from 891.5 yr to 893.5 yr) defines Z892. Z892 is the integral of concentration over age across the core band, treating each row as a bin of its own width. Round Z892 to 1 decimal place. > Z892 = 7.5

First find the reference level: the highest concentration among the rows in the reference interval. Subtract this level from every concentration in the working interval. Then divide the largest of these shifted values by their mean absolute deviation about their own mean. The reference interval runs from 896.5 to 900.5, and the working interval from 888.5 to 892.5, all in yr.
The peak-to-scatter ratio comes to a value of 11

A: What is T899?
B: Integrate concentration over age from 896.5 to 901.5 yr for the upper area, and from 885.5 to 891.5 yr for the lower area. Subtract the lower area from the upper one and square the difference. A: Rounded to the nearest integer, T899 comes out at 98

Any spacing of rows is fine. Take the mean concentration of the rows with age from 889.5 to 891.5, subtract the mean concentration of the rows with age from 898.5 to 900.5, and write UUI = 1.1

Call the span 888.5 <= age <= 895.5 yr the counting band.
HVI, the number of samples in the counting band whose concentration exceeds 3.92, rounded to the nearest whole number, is 2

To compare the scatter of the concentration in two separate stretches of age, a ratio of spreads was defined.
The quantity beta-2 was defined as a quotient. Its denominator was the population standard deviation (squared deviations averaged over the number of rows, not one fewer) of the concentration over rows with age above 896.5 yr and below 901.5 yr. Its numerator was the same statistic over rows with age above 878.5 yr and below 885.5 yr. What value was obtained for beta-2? 0.21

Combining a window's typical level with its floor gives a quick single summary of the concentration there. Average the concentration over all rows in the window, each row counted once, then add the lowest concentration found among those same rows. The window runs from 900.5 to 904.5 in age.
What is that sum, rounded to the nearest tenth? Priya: 4.3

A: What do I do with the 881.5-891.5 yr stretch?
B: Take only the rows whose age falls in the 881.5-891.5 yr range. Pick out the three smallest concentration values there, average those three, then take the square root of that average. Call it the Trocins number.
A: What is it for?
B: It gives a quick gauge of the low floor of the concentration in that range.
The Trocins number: 1.99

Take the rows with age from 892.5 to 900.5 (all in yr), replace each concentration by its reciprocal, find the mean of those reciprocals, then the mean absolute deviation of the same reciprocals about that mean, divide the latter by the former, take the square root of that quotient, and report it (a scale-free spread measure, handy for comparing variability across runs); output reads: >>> 0.31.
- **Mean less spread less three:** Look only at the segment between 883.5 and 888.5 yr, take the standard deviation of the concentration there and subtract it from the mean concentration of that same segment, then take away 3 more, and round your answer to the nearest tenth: 1.1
